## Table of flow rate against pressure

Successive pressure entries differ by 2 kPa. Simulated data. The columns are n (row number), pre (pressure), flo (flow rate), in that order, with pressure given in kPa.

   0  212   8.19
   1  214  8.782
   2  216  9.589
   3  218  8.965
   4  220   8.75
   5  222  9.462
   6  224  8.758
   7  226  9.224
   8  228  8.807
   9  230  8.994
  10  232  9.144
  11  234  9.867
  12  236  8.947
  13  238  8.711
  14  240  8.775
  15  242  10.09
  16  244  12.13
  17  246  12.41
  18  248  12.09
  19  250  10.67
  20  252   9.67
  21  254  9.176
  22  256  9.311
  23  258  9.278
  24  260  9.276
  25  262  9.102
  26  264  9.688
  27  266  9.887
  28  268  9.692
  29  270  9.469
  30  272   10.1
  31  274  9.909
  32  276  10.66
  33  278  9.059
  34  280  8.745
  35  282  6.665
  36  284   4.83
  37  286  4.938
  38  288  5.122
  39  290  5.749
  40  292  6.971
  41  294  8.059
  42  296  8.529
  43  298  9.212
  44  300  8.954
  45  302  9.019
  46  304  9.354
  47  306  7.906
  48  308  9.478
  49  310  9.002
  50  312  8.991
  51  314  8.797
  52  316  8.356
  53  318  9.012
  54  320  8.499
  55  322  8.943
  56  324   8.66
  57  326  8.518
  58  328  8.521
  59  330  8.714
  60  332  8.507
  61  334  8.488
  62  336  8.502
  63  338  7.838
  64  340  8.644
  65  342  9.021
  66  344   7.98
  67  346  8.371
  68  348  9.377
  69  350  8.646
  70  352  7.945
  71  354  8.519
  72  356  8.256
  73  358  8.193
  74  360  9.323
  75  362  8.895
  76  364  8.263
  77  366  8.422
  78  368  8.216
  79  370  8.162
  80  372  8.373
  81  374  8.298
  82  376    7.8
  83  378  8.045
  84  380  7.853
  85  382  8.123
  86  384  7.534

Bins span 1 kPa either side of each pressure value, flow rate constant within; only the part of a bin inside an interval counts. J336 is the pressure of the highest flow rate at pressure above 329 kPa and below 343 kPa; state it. 342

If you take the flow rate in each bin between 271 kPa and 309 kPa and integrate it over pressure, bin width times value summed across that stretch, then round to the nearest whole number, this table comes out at 307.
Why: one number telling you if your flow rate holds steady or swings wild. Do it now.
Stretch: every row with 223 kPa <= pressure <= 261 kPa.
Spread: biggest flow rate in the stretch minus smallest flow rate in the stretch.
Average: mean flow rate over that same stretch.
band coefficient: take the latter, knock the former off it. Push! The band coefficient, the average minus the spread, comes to 6.1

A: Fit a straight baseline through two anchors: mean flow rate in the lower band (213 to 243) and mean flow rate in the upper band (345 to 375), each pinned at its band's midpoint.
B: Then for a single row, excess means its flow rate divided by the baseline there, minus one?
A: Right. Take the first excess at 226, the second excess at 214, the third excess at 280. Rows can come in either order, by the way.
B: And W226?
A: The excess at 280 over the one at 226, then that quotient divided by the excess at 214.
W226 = 33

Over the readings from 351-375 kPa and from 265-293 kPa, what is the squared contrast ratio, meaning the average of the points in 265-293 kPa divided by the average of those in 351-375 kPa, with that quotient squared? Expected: 0.90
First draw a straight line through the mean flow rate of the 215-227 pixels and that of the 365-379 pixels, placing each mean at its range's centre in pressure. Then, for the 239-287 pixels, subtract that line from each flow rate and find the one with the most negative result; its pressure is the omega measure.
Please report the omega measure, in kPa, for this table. 284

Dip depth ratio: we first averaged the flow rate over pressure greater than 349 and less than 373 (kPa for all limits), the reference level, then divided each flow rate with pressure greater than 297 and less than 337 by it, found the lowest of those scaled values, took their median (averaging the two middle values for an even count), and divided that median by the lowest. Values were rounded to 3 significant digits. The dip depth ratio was 1.11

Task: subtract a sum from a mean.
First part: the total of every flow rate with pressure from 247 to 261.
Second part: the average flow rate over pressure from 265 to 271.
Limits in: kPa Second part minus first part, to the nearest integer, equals -60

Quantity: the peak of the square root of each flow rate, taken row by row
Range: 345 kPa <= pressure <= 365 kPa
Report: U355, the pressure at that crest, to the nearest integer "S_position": 348 kPa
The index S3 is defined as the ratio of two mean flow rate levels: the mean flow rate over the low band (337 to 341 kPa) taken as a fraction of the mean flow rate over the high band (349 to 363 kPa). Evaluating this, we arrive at 0.97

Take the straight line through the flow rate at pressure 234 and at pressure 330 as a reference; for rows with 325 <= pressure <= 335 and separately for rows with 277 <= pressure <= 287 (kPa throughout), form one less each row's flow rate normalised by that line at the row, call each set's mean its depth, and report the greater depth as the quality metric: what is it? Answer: 0.26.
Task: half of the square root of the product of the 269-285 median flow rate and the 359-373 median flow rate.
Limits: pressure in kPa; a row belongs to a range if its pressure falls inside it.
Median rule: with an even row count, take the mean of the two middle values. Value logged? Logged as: 4.40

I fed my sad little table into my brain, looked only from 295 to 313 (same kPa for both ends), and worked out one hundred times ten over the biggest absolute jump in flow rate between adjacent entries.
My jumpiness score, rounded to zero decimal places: 636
